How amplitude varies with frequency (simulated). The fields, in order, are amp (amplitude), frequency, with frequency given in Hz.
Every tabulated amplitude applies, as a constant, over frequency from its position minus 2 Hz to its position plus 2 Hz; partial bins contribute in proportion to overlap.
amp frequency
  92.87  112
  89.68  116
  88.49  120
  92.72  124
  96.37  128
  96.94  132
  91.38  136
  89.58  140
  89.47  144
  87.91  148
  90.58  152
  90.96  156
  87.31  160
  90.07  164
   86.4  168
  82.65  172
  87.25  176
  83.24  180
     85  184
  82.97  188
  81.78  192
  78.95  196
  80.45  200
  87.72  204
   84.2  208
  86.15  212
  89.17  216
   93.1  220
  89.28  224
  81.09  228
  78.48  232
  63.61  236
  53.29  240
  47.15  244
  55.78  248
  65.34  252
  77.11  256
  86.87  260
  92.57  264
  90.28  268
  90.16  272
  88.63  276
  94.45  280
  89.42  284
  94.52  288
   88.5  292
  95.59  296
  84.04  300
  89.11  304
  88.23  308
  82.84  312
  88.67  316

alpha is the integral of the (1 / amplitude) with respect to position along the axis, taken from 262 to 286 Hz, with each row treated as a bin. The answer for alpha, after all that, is 0.264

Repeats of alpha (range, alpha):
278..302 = 0.264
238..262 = 0.391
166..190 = 0.284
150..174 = 0.273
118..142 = 0.260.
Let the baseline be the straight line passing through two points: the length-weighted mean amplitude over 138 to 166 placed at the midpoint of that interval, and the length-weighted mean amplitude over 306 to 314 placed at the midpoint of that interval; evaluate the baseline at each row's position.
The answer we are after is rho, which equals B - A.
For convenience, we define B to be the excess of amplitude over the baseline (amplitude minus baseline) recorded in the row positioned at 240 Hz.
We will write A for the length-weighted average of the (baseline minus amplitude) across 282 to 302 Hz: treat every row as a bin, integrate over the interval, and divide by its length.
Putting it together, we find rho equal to -29.5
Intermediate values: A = -4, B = -34.0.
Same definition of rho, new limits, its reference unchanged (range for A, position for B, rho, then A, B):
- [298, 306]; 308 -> 3.5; -1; 2.6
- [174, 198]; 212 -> -7.2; 5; -1.8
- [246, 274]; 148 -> -8.6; 7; -1.6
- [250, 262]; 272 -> -6.7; 10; 3.7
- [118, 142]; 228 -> -3.8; -3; -6.5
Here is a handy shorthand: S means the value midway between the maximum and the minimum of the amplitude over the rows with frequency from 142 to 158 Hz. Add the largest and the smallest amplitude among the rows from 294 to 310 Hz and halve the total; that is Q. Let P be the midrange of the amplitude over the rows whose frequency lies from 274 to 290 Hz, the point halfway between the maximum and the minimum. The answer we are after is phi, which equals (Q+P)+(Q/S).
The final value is 182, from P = 92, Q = 90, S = 89.4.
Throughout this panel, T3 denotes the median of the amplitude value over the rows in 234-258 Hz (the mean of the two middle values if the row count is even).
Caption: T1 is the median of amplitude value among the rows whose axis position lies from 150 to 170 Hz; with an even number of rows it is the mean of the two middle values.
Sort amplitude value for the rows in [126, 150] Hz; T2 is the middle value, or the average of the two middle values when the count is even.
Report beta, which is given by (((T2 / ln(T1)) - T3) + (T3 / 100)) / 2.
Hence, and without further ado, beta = -19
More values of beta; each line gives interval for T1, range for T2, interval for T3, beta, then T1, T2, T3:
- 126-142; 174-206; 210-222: -35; 94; 83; 89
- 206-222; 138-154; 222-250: -21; 88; 90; 64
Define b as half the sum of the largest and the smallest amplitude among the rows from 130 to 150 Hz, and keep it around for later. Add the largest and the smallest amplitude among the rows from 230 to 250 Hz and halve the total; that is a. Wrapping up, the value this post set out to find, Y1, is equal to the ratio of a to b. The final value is 0.68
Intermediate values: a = 63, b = 92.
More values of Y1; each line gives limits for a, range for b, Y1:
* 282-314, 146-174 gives 1.03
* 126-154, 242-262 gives 1.38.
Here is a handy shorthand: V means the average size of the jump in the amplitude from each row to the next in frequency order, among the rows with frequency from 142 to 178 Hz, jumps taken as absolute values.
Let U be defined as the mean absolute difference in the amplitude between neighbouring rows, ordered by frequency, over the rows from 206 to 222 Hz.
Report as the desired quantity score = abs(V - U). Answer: 0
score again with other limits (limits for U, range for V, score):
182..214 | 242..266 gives 6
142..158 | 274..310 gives 4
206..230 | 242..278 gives 2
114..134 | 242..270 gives 6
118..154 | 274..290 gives 3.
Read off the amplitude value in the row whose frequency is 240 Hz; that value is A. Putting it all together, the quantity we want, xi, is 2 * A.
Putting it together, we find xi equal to 107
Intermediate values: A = 53.29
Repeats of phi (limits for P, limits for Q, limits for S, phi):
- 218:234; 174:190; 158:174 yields 172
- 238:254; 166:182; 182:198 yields 142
